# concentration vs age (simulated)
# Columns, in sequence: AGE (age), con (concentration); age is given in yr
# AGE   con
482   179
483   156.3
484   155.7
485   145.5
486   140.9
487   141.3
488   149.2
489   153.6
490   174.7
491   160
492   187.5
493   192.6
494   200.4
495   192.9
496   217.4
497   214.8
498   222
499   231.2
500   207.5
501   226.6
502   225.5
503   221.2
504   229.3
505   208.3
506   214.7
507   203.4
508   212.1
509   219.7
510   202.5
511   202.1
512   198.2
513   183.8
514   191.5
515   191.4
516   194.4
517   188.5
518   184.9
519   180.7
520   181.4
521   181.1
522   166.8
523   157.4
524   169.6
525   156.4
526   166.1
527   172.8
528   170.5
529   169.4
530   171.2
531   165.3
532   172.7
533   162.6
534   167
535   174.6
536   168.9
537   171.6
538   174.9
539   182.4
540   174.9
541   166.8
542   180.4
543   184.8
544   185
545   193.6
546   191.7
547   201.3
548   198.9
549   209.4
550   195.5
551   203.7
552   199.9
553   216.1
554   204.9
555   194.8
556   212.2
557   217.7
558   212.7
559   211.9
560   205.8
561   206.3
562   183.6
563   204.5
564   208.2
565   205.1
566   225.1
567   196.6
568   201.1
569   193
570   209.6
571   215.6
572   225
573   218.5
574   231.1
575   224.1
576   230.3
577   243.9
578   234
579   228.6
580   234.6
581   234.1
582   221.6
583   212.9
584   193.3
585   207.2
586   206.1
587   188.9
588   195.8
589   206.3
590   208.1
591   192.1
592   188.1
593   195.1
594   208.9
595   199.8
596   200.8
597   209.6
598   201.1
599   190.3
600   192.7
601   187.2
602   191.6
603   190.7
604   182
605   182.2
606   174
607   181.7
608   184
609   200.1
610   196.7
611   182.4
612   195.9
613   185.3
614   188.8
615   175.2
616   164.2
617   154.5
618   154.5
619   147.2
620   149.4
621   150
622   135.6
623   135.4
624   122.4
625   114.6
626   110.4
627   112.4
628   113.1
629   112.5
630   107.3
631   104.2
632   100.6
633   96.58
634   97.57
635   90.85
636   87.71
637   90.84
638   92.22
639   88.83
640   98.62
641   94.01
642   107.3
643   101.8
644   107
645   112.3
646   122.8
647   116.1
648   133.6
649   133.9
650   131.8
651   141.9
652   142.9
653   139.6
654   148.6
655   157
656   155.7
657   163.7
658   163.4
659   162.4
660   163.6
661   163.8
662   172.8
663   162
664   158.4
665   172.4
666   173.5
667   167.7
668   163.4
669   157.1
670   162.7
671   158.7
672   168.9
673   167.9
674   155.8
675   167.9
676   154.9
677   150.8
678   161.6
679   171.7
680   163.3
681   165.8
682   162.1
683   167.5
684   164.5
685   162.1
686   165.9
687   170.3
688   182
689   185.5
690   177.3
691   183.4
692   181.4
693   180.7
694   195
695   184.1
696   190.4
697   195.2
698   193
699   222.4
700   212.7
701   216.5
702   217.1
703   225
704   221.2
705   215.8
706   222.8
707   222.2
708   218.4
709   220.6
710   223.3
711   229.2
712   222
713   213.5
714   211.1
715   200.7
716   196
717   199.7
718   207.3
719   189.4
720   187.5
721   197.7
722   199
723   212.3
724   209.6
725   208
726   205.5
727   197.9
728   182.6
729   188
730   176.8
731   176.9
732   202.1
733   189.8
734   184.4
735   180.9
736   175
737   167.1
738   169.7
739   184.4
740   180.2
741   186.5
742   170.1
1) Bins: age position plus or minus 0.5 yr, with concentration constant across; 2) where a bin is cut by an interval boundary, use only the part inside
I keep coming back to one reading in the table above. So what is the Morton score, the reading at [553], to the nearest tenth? 216.1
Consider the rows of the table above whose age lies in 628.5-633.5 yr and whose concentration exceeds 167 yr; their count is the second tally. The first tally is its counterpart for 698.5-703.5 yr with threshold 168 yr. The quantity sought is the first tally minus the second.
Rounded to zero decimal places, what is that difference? 5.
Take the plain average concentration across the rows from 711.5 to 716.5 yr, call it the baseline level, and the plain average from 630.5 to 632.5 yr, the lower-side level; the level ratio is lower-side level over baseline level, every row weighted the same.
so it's 0.5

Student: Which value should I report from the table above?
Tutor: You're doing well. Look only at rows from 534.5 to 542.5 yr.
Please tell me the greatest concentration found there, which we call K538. 182.4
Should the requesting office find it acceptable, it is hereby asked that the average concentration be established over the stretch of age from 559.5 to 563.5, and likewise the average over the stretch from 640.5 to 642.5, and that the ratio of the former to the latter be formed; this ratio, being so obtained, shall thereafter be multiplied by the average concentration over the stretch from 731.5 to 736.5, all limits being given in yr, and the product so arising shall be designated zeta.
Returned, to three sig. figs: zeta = 371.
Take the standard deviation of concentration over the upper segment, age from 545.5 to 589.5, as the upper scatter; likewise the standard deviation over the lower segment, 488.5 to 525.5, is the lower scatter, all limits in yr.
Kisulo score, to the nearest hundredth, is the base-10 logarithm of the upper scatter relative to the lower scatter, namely -0.19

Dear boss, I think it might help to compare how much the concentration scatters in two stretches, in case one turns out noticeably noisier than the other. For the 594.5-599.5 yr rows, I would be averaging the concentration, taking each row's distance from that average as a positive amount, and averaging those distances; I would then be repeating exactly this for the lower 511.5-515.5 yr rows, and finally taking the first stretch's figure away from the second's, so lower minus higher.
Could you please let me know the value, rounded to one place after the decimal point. -0.5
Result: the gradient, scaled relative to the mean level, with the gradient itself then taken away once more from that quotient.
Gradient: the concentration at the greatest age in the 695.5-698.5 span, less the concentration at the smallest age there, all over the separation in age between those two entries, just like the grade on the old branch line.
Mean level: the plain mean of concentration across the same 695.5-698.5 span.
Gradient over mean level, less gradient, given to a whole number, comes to -1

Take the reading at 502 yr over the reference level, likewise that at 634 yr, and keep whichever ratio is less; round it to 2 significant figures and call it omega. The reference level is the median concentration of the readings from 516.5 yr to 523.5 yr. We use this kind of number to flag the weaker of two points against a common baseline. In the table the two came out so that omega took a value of 0.54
